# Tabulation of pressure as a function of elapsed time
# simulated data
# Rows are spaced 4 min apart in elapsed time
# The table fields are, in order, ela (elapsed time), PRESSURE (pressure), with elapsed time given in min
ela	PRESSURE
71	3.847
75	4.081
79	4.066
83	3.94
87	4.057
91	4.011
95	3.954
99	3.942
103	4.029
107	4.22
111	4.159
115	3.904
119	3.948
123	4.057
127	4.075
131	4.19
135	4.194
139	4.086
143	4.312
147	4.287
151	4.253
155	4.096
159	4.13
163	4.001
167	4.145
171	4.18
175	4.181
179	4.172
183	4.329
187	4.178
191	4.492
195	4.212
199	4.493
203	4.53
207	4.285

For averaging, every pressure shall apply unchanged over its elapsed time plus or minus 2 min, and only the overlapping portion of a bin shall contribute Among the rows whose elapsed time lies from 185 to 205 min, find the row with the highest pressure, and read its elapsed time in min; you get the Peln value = 203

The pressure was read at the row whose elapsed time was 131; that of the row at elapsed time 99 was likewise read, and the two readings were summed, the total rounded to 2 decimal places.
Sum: 8.13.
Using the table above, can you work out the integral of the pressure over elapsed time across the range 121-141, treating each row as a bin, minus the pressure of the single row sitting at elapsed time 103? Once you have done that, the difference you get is 78.4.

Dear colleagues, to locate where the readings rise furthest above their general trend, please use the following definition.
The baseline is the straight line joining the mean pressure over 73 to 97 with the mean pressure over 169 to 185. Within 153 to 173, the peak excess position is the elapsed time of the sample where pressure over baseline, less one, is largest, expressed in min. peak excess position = 171 min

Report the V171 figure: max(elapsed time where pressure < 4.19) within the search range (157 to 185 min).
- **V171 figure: 179 min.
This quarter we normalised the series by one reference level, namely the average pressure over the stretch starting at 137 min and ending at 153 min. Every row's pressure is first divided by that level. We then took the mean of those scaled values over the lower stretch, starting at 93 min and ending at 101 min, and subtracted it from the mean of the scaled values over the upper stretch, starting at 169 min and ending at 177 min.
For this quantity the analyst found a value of 0.055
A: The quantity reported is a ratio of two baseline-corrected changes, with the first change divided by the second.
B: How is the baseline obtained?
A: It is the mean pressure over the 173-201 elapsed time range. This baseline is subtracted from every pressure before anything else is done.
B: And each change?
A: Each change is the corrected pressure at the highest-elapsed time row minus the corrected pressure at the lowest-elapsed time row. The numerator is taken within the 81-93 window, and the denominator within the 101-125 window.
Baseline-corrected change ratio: 2.5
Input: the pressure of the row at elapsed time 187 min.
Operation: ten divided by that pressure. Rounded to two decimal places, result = 2.39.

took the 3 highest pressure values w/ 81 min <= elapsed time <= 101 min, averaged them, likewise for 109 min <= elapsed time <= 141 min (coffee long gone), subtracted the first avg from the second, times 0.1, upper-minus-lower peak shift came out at 0.017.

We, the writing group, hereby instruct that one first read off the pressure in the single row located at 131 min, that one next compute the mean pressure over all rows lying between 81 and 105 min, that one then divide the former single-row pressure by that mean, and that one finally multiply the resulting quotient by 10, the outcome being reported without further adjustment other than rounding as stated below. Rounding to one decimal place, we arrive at 10.5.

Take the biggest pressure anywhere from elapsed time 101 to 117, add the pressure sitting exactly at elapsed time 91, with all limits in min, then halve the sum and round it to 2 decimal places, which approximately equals 4.12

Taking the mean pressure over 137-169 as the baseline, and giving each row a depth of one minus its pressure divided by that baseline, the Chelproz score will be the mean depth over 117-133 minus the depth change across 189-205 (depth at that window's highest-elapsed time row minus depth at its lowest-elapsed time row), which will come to 0.032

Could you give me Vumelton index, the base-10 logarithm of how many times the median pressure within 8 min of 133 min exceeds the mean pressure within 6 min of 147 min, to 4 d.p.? -0.0151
